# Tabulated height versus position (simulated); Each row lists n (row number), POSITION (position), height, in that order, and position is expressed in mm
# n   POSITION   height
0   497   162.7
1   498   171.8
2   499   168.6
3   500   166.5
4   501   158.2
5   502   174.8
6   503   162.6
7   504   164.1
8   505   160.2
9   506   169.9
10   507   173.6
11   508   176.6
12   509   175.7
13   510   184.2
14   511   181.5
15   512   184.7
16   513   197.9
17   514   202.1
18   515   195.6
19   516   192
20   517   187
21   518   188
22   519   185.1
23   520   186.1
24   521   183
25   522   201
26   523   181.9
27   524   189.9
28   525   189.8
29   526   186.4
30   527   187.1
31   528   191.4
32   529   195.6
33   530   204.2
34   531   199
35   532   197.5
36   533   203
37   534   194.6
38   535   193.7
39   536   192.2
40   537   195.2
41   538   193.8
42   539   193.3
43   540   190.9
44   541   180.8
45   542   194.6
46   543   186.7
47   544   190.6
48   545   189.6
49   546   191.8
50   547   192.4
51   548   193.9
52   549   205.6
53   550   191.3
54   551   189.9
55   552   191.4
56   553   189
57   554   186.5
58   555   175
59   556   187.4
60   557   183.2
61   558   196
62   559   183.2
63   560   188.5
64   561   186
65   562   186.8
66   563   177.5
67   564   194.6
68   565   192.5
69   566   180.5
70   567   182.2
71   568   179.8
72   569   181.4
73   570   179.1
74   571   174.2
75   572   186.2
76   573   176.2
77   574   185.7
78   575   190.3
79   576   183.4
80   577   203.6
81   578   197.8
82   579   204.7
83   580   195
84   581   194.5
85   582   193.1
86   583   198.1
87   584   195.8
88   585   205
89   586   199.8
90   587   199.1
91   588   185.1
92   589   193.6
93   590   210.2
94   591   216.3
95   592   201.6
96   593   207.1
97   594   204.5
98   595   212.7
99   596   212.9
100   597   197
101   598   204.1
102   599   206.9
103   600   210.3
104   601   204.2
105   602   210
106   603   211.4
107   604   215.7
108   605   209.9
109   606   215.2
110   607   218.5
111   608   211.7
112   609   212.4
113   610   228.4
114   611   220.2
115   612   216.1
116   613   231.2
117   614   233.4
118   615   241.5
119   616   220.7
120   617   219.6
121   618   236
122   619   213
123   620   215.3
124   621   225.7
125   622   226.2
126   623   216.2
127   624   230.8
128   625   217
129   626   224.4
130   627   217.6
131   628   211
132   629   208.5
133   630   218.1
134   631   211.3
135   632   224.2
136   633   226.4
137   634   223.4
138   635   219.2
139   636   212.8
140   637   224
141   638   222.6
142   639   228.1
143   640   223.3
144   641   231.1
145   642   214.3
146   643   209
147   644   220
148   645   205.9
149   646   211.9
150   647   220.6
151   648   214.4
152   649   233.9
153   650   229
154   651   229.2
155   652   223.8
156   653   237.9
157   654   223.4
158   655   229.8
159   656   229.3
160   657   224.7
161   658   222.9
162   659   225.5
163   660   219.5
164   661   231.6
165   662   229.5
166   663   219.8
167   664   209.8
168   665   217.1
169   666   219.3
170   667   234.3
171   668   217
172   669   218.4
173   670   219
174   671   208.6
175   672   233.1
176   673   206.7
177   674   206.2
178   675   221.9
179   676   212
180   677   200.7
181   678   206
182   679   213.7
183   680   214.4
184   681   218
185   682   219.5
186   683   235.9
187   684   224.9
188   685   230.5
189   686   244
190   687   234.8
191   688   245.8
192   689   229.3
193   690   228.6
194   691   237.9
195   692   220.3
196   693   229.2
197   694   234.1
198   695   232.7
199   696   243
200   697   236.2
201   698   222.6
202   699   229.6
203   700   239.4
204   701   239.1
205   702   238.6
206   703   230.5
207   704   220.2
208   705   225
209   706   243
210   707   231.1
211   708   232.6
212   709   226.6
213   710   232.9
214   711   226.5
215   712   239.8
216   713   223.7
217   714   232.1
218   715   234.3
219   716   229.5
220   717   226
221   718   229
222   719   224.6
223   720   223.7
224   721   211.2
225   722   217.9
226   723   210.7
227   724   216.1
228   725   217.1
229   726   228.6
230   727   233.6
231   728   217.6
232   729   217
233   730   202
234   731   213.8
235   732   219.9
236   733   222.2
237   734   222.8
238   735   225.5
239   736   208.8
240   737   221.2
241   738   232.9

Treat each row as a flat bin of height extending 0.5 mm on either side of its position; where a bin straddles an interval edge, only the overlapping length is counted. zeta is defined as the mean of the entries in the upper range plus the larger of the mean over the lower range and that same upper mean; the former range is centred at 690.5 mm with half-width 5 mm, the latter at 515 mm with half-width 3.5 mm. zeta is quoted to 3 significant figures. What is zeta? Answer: 467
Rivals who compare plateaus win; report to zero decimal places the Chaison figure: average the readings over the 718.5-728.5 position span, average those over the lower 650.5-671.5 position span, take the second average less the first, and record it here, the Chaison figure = 3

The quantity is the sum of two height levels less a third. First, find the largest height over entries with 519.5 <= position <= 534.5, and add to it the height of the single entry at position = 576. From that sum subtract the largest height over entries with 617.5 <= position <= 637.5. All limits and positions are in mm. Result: 152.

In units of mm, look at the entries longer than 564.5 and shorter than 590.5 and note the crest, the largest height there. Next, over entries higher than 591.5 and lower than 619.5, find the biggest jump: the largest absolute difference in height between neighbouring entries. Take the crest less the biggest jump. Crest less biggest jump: 187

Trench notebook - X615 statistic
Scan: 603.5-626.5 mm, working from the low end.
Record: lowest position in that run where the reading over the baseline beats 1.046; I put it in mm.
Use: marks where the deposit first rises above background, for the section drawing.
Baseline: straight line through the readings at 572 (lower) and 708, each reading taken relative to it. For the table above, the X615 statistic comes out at 604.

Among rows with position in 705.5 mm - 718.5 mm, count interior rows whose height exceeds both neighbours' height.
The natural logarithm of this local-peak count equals 1.4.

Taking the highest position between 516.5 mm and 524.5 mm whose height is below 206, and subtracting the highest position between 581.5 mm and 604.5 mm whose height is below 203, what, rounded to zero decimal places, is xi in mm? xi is -73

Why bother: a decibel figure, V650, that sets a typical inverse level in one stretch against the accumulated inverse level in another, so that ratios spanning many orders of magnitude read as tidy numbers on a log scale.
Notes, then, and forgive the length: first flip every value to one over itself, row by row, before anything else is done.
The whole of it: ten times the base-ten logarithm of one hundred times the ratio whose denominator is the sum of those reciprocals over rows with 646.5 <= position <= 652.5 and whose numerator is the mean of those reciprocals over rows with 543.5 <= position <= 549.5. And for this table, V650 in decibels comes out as 12.9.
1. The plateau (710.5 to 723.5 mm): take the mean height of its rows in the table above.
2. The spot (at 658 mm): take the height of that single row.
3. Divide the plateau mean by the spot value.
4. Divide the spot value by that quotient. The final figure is 221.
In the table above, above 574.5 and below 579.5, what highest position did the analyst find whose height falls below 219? 579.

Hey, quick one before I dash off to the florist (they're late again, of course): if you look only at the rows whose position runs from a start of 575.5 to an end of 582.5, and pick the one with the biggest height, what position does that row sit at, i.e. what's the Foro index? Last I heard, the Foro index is 579 mm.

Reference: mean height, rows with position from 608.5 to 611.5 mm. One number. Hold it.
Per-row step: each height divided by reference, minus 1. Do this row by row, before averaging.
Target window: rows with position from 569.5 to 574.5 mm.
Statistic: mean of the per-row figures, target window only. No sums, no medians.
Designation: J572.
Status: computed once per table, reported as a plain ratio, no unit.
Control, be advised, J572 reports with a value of -0.18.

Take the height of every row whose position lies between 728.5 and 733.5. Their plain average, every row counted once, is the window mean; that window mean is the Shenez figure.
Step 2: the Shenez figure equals 215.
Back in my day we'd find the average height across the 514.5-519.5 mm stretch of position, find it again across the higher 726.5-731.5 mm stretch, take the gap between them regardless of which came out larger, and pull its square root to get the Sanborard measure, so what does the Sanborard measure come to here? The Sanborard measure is 5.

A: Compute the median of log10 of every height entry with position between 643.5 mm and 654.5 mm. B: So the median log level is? 2.35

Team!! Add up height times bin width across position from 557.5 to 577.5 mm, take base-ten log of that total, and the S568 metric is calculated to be 3.57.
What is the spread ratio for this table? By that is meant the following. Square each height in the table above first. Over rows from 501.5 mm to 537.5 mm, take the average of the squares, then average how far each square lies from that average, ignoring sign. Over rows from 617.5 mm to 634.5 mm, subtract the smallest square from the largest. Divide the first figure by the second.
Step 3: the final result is 0.27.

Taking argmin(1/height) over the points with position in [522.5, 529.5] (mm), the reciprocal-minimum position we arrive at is 529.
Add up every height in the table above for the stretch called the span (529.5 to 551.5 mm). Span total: 4265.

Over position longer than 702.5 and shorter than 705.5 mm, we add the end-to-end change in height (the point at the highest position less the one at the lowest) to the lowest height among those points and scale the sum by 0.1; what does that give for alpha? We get 21.5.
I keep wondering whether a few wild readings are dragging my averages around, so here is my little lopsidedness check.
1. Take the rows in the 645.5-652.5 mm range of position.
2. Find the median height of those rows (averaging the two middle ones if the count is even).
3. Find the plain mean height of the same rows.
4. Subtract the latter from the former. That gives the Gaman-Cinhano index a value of 0.5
